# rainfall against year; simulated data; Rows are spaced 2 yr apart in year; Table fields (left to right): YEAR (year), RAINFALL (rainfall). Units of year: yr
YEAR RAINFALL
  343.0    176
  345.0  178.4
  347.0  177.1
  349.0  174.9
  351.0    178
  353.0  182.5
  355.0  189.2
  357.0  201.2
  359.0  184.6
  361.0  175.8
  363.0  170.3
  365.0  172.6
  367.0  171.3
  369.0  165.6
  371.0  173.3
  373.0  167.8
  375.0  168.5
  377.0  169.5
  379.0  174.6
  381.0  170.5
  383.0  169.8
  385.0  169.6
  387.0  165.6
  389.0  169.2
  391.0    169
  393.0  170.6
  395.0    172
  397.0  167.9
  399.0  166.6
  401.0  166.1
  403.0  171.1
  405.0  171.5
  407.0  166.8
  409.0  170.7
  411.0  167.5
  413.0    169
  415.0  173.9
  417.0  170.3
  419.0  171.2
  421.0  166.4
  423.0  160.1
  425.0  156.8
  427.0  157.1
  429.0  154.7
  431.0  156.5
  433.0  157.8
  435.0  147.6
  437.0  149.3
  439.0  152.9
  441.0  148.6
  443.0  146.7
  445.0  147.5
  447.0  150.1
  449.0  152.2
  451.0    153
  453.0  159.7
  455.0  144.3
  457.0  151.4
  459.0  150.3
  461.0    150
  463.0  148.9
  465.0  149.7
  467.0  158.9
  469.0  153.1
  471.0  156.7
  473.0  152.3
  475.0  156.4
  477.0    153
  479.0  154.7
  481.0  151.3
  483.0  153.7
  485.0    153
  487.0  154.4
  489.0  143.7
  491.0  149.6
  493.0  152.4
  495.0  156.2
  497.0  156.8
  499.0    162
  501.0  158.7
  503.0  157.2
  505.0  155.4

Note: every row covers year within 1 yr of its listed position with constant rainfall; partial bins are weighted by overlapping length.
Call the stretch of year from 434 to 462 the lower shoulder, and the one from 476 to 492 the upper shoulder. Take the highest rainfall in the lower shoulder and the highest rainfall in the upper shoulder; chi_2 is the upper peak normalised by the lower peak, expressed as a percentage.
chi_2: 97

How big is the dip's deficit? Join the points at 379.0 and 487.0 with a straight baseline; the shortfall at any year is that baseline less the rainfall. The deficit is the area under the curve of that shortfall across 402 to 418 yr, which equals -21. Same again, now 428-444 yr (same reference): 195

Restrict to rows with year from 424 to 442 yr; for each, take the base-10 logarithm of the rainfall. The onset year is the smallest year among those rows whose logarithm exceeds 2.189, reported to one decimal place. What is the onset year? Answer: 425.0 yr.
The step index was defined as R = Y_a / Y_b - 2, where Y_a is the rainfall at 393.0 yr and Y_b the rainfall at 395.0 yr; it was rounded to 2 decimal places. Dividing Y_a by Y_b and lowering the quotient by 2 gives -1.01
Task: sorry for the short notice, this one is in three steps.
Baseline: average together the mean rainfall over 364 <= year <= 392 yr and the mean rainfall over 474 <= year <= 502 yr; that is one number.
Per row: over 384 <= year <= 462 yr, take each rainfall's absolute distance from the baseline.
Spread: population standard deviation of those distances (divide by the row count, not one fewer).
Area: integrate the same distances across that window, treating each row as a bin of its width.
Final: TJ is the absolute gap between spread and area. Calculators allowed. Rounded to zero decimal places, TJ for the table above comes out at 657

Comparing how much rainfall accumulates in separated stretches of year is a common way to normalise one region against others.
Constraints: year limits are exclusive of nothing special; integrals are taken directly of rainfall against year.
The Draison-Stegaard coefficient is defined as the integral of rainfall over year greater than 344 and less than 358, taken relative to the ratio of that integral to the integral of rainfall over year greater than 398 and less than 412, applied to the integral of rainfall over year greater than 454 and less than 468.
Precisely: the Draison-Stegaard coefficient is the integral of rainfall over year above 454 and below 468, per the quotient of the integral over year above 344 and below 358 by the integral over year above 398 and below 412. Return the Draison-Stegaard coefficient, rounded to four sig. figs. 1941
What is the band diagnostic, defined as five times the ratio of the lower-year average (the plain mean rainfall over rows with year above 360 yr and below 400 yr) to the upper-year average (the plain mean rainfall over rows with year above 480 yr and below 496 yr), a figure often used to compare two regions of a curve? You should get 5.60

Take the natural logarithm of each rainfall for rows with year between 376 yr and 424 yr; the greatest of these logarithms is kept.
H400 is 5.162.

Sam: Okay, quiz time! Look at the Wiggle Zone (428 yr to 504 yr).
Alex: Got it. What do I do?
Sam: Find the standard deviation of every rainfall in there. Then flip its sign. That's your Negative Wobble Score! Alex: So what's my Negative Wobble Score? -4.2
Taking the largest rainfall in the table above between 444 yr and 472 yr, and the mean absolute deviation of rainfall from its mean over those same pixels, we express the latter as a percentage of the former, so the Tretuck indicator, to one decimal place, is 2.0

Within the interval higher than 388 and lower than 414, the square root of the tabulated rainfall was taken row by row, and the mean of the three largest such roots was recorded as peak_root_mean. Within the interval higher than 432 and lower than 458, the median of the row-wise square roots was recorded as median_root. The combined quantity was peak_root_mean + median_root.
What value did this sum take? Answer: 25.3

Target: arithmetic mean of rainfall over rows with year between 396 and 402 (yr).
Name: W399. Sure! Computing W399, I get 167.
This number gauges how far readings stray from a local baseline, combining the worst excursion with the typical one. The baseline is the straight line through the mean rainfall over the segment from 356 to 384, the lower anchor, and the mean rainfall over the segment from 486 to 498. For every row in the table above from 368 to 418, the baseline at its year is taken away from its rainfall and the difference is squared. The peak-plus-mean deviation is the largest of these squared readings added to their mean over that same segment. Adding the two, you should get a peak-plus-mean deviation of 86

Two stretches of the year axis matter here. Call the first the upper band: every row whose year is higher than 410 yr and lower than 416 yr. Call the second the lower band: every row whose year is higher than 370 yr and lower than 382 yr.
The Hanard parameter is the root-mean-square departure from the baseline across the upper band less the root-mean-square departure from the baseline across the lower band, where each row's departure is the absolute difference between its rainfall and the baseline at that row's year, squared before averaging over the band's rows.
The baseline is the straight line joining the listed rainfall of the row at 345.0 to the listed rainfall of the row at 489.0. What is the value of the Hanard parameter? 6.0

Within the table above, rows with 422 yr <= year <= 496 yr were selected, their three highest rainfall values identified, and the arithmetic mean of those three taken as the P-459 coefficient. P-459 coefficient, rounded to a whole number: 160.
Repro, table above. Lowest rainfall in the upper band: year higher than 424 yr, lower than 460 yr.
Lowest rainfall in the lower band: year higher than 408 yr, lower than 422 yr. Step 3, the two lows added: 311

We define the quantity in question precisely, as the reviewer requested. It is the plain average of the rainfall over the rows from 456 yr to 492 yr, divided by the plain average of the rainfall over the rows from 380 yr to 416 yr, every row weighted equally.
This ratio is 0.899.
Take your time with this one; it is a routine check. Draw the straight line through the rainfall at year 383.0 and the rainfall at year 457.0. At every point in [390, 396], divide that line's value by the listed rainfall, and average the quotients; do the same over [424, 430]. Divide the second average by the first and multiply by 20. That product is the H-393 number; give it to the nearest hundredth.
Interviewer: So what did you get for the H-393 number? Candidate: 20.73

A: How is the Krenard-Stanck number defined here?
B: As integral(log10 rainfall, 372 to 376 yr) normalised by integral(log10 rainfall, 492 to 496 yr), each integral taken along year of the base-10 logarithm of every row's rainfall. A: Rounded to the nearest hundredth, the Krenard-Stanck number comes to 1.02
